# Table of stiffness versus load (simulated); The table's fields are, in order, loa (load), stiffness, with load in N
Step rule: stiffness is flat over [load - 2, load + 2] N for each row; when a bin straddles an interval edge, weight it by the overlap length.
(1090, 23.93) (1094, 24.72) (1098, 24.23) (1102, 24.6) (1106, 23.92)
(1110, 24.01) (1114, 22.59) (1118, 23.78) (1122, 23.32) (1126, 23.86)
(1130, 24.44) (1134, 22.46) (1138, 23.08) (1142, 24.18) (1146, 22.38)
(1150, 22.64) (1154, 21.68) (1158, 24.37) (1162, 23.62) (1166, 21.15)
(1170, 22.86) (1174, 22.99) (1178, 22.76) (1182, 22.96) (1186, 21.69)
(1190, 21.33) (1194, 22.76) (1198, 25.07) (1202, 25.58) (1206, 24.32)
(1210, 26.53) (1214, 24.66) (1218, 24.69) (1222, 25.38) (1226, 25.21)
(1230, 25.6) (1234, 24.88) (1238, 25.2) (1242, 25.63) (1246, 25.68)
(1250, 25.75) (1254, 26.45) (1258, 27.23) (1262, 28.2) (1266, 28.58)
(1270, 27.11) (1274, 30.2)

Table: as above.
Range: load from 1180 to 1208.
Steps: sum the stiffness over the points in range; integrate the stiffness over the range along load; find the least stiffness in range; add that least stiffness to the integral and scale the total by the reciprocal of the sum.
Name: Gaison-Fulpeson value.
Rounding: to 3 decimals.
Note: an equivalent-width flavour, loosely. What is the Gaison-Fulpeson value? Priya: 4.130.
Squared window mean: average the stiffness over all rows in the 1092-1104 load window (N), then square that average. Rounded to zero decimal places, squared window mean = 601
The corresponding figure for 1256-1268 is 784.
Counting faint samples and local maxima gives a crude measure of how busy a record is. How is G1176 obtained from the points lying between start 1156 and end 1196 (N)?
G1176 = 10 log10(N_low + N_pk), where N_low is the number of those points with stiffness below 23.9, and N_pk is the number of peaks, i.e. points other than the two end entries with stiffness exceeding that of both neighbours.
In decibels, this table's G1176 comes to 10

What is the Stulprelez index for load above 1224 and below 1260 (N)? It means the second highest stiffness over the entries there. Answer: 26.45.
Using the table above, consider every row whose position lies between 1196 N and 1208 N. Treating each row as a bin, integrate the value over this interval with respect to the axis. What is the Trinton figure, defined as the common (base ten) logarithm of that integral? 2.48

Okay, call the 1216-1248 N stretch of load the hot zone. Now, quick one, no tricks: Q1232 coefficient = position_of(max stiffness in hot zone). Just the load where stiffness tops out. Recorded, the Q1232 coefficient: 1246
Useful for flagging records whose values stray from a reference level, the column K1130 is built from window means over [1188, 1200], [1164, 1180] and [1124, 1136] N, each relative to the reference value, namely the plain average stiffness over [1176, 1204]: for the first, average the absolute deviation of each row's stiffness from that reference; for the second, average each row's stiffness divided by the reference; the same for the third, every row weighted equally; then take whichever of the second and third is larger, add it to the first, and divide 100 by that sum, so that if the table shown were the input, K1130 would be 41.7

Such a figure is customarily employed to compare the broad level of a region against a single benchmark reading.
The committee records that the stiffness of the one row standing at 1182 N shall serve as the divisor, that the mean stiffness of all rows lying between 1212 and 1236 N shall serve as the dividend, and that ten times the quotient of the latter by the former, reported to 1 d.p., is 10.9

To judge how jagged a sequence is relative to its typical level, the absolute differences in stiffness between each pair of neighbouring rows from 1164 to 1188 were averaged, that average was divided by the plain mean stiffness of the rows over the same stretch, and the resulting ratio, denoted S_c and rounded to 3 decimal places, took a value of 0.032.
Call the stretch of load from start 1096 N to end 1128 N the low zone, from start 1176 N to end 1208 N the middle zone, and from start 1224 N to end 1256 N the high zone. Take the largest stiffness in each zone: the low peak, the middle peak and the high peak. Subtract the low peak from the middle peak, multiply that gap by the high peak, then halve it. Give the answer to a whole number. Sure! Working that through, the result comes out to 13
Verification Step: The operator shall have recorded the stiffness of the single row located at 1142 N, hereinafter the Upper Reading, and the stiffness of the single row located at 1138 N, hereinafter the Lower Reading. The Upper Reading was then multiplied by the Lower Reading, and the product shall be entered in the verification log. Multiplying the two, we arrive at 558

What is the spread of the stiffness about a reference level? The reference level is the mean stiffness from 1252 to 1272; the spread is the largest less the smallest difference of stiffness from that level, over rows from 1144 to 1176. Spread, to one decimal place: 3.2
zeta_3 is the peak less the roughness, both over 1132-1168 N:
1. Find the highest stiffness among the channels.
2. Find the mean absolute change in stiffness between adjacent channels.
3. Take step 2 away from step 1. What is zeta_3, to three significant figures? 23.0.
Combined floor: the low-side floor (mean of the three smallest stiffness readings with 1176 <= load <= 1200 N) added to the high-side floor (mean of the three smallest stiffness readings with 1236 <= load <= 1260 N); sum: 47.4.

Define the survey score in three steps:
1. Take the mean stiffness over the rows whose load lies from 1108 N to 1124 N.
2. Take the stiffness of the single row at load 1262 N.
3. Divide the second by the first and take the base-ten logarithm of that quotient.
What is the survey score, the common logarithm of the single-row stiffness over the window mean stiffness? 0.081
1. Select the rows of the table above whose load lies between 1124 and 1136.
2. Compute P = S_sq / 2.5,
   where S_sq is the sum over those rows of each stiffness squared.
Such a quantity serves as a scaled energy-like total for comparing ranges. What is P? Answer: 668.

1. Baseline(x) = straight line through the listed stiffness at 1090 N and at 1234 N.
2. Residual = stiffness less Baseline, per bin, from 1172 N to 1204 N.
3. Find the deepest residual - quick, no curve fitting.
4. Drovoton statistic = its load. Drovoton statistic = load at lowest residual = 1190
